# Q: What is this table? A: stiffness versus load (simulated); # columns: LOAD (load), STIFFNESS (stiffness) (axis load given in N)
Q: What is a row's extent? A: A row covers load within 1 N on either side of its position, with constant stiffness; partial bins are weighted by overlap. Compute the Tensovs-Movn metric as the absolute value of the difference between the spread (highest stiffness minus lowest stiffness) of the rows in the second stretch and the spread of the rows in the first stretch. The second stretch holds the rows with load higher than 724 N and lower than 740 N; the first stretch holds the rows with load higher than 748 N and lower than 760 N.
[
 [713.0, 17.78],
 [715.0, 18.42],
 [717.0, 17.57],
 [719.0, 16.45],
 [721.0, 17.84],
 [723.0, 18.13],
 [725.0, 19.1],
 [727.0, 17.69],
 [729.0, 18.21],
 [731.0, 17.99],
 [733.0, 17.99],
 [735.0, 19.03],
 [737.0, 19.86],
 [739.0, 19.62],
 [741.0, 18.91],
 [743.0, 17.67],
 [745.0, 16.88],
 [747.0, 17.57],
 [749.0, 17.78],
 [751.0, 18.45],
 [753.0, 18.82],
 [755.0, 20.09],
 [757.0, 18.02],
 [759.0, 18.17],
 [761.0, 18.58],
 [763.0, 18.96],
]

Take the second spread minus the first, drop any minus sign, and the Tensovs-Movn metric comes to 0.14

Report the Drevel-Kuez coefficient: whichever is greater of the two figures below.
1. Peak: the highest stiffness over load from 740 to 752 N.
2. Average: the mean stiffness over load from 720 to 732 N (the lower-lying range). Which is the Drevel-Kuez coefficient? 18.9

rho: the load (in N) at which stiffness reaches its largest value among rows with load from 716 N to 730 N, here 725.0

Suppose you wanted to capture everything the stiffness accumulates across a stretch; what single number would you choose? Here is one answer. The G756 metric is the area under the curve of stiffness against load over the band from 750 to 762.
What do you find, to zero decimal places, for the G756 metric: 224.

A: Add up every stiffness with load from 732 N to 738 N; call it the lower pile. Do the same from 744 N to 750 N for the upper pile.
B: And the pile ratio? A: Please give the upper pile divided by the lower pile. 0.92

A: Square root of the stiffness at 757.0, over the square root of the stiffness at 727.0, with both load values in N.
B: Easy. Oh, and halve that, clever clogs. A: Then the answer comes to 0.505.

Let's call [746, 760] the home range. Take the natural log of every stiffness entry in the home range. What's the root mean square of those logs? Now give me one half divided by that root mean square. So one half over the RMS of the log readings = 0.172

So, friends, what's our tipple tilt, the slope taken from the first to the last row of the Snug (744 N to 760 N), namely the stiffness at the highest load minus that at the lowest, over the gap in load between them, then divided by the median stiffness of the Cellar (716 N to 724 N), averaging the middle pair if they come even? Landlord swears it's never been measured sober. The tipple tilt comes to 0.0052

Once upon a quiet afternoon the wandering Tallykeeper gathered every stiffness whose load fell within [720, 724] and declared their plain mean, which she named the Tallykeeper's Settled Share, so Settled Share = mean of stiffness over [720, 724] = 18.0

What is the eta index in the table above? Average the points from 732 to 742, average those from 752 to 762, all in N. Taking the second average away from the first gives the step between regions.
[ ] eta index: 0.35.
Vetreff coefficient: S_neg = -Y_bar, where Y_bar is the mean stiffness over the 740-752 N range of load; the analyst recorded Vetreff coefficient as -17.9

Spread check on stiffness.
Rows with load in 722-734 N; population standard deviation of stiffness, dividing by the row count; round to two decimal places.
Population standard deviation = 0.44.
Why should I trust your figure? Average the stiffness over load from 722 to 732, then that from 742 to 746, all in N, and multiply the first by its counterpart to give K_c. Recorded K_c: 315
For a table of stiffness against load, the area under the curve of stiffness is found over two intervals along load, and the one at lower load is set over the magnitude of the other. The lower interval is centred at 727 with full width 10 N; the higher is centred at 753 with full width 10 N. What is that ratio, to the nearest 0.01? 0.98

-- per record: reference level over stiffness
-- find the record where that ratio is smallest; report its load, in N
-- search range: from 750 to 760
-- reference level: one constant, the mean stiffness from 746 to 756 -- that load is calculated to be 755.0 N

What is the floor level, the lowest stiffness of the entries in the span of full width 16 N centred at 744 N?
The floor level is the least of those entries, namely 16.88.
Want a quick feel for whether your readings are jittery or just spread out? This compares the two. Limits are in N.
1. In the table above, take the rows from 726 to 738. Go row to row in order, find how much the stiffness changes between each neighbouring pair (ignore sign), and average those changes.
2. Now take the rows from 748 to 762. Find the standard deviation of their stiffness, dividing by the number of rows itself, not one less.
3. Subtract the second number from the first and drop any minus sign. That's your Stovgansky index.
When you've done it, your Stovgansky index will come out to 0.18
